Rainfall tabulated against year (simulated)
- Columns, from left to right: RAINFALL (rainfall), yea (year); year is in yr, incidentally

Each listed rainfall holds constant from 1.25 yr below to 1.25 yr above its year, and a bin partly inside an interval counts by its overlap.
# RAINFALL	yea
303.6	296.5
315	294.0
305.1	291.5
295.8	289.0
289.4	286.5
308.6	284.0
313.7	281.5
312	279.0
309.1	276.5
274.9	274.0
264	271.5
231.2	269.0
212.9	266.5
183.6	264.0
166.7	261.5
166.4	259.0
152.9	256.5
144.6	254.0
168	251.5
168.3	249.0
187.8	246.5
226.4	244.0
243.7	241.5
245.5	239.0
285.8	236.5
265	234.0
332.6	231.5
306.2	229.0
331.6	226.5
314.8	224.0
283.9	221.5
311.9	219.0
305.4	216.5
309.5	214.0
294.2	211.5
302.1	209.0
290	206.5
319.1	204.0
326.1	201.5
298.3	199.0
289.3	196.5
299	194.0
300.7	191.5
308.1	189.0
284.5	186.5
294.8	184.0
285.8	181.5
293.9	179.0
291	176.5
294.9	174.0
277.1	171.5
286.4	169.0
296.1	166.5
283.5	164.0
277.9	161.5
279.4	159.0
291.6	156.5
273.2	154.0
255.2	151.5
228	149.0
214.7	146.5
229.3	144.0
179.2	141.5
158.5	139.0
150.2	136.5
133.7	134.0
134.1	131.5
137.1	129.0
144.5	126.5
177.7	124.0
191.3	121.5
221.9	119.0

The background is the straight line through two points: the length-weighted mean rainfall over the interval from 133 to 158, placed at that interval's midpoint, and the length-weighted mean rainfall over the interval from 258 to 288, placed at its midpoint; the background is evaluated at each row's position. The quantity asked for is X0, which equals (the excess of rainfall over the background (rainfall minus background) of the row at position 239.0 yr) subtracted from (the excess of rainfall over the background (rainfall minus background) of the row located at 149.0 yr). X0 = 11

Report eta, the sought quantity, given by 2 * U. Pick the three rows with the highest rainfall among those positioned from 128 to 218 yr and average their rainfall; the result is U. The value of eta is 636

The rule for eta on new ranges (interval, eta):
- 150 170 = 583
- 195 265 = 660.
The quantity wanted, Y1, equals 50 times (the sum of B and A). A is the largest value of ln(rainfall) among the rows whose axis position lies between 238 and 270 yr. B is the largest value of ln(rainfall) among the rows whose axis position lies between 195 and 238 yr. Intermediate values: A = 5.50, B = 5.81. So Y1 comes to 566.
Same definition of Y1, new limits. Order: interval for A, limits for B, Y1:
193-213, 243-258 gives 560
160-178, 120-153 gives 562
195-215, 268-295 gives 577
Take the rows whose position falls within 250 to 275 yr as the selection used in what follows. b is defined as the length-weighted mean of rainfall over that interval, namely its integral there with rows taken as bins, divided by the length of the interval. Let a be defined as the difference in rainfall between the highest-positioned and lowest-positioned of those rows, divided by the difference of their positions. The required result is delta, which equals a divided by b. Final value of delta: 0.024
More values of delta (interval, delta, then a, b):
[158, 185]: 0.002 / 0.6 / 287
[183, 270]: -0.003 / -0.7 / 261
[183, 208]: -0.001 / -0.2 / 301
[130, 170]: 0.018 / 4.1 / 229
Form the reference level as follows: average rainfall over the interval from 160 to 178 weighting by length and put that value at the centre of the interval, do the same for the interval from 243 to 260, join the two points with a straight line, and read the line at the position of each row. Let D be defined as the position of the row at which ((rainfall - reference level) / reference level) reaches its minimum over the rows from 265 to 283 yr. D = 266.5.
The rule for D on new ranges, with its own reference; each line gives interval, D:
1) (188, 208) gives 196.5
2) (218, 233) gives 221.5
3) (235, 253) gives 249.0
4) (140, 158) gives 141.5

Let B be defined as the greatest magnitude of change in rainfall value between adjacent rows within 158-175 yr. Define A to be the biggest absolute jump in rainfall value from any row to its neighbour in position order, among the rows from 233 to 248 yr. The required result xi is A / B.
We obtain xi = 2.3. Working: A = 40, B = 18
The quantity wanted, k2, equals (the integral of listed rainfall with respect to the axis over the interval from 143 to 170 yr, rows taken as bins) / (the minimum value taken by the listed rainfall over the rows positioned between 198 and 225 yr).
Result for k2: 25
